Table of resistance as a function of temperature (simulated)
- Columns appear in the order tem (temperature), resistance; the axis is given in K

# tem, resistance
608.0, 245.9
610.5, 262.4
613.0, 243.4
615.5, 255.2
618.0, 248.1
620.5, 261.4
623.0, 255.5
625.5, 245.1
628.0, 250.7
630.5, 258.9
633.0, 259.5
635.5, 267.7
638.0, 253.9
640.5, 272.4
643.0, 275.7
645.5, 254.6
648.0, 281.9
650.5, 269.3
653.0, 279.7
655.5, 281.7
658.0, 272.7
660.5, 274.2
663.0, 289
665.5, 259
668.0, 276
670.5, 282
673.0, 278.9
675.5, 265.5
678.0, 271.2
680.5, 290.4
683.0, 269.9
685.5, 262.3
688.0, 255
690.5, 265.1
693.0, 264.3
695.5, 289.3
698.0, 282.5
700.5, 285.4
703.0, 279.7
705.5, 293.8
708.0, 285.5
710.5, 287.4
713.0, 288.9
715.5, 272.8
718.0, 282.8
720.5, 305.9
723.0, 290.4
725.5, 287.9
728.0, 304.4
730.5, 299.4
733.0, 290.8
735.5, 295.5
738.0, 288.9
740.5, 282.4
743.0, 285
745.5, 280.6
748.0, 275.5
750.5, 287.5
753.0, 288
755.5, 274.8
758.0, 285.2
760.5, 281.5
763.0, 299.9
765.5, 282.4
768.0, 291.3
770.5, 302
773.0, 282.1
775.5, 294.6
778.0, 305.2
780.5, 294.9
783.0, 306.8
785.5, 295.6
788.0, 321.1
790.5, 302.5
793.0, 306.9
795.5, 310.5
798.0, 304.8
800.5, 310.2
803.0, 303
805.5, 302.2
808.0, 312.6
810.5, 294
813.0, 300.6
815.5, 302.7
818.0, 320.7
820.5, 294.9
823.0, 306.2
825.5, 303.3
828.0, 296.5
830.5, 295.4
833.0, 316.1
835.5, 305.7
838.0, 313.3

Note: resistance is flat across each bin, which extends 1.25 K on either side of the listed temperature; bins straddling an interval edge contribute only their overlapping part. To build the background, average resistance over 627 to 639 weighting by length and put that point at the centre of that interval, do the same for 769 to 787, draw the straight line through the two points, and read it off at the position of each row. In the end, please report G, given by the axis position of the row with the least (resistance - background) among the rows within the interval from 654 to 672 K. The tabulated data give 665.5 K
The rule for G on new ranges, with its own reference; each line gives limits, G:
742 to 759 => 755.5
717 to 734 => 718.0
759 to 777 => 773.0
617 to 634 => 625.5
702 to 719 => 715.5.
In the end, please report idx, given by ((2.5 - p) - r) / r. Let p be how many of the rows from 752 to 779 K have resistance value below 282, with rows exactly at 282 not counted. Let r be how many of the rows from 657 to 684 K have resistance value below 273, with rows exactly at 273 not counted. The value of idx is -0.9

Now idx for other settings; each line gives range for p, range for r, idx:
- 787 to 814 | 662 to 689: -0.6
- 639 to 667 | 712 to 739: -8.5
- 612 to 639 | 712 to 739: -9.5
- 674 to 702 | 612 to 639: -1.4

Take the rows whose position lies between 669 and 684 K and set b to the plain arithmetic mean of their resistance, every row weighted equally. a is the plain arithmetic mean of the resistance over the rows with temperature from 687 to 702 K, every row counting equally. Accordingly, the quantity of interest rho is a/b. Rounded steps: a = 274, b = 276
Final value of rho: 0.99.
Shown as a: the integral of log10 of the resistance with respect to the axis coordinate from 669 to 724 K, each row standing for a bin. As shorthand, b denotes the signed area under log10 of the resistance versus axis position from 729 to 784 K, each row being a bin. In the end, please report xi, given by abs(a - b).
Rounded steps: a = 135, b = 135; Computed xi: 0.9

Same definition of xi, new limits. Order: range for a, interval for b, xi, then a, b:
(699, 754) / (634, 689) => 1.4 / 135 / 134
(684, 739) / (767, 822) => 1.5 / 135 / 136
